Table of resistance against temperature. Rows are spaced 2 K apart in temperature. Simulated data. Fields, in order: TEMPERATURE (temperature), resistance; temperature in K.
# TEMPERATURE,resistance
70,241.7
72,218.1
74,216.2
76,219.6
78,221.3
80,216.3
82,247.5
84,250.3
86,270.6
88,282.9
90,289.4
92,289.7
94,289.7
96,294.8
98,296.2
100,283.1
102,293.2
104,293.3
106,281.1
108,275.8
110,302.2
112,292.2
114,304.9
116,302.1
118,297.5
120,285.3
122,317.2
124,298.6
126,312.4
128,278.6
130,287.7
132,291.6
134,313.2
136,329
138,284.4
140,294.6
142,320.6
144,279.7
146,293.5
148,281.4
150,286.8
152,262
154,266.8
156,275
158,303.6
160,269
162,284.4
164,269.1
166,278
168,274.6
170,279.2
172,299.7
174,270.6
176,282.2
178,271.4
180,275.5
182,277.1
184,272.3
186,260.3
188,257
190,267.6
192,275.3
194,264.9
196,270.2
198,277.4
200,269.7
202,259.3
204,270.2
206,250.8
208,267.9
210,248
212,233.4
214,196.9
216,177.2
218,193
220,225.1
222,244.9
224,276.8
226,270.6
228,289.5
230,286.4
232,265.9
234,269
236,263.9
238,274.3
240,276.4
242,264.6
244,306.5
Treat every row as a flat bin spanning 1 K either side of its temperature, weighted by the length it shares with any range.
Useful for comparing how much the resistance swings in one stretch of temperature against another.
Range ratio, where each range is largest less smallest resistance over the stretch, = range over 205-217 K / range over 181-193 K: 4.5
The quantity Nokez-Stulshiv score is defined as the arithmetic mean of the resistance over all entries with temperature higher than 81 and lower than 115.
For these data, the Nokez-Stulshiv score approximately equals 285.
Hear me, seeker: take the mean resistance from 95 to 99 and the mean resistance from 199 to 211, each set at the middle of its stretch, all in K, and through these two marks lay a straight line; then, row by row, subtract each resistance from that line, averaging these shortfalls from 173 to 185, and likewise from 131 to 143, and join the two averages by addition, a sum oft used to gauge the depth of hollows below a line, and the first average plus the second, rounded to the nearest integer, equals -28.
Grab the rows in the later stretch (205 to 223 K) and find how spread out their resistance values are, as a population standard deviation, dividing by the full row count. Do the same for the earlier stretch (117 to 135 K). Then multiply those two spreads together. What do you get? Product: 374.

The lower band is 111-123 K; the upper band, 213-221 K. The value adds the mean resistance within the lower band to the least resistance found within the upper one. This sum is 477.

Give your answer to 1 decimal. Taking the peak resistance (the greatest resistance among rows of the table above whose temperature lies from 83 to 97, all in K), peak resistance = 294.8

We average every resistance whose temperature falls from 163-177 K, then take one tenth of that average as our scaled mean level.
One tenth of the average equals 27.9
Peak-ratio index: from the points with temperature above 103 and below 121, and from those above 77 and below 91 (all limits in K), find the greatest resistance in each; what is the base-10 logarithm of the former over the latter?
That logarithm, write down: 0.023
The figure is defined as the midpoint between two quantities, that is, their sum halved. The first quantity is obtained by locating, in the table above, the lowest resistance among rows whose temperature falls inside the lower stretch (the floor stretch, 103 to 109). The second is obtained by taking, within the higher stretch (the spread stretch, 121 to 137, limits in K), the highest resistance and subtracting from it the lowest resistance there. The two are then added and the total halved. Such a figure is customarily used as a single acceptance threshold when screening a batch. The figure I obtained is 163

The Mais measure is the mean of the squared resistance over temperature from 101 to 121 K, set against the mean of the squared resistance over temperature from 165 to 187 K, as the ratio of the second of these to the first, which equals 0.89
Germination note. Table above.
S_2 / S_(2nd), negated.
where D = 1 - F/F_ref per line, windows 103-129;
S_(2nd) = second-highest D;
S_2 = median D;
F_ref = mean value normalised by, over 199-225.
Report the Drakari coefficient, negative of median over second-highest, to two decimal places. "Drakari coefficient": -1.48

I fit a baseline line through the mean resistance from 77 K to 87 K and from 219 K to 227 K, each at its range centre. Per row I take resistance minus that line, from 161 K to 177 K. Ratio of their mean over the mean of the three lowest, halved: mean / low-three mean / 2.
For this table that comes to 0.69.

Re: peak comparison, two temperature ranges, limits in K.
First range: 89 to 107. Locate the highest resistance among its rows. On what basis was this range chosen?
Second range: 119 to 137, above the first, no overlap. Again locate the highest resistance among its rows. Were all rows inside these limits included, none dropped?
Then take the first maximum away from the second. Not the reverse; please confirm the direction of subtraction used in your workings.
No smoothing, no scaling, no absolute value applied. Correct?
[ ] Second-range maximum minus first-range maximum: 33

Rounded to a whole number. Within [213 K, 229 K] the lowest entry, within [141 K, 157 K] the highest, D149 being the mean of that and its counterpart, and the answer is 249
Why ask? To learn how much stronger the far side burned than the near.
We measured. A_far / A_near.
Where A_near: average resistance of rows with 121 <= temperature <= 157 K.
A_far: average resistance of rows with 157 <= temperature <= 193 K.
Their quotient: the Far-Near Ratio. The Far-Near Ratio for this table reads 0.942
